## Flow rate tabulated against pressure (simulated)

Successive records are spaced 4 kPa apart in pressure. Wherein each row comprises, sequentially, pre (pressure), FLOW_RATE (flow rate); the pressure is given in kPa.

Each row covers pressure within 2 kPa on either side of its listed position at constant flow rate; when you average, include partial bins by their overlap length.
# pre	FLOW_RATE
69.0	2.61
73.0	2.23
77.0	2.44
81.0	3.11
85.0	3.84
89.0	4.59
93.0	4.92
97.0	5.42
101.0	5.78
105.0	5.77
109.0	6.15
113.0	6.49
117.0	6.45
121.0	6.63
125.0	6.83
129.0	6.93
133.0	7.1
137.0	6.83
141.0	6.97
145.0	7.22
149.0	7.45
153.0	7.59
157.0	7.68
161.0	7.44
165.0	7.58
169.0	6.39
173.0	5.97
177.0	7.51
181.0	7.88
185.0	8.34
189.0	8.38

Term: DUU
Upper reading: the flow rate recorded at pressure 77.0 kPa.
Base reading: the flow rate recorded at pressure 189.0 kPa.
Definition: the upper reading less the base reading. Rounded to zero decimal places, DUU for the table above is -6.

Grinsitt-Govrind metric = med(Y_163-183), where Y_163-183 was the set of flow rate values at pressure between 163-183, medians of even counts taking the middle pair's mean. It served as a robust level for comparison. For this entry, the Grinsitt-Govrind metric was 7.5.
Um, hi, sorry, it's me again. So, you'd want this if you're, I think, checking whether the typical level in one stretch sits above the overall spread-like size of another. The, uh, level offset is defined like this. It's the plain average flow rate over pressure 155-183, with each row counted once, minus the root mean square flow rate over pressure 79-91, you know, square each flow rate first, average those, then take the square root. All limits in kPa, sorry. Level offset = 3.3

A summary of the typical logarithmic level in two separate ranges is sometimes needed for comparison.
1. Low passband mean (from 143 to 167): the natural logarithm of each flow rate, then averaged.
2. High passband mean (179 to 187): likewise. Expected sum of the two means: 4.1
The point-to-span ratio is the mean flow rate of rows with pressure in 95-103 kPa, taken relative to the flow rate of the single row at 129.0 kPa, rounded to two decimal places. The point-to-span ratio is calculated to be 0.81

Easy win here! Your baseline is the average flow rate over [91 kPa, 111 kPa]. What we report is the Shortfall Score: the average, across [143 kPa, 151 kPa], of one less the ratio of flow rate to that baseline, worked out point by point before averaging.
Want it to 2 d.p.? -0.31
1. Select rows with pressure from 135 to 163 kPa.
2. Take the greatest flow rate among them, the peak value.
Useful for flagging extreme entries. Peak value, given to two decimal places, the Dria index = 7.68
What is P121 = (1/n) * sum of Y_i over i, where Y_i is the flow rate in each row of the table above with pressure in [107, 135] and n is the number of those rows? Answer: 6.65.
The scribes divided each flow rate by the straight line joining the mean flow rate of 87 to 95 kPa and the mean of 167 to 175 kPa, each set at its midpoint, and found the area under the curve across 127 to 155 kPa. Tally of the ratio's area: 35.5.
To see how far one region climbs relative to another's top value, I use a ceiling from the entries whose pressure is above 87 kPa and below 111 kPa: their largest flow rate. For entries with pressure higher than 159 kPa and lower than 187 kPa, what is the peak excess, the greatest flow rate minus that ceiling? 2.2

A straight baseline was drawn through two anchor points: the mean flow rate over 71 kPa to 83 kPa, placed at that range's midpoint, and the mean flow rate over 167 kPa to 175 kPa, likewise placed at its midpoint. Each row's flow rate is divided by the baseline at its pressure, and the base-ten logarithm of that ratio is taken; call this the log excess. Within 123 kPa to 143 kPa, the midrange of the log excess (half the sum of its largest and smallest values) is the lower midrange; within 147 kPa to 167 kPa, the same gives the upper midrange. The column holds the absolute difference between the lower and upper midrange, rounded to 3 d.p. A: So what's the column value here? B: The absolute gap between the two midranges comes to 0.040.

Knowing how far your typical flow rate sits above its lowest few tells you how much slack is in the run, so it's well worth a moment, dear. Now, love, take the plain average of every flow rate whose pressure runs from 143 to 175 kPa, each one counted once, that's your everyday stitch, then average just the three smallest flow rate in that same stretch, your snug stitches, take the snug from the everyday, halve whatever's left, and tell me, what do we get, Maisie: 0.32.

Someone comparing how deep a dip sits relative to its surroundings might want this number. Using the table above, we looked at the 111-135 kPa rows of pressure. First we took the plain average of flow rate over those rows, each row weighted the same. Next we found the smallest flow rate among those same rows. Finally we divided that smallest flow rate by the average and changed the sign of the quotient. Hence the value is -0.96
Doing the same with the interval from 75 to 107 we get -0.54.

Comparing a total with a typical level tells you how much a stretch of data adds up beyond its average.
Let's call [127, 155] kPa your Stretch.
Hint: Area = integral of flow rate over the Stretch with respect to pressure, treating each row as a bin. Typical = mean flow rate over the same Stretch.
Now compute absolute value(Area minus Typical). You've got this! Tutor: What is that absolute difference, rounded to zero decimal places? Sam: 193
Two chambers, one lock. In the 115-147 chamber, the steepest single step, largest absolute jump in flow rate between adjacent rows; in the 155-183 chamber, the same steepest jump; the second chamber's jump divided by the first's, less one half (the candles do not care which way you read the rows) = 5.2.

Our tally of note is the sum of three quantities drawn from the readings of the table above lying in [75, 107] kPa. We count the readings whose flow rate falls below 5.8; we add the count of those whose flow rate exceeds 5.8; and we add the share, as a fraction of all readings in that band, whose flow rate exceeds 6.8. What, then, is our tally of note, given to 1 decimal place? 8.0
